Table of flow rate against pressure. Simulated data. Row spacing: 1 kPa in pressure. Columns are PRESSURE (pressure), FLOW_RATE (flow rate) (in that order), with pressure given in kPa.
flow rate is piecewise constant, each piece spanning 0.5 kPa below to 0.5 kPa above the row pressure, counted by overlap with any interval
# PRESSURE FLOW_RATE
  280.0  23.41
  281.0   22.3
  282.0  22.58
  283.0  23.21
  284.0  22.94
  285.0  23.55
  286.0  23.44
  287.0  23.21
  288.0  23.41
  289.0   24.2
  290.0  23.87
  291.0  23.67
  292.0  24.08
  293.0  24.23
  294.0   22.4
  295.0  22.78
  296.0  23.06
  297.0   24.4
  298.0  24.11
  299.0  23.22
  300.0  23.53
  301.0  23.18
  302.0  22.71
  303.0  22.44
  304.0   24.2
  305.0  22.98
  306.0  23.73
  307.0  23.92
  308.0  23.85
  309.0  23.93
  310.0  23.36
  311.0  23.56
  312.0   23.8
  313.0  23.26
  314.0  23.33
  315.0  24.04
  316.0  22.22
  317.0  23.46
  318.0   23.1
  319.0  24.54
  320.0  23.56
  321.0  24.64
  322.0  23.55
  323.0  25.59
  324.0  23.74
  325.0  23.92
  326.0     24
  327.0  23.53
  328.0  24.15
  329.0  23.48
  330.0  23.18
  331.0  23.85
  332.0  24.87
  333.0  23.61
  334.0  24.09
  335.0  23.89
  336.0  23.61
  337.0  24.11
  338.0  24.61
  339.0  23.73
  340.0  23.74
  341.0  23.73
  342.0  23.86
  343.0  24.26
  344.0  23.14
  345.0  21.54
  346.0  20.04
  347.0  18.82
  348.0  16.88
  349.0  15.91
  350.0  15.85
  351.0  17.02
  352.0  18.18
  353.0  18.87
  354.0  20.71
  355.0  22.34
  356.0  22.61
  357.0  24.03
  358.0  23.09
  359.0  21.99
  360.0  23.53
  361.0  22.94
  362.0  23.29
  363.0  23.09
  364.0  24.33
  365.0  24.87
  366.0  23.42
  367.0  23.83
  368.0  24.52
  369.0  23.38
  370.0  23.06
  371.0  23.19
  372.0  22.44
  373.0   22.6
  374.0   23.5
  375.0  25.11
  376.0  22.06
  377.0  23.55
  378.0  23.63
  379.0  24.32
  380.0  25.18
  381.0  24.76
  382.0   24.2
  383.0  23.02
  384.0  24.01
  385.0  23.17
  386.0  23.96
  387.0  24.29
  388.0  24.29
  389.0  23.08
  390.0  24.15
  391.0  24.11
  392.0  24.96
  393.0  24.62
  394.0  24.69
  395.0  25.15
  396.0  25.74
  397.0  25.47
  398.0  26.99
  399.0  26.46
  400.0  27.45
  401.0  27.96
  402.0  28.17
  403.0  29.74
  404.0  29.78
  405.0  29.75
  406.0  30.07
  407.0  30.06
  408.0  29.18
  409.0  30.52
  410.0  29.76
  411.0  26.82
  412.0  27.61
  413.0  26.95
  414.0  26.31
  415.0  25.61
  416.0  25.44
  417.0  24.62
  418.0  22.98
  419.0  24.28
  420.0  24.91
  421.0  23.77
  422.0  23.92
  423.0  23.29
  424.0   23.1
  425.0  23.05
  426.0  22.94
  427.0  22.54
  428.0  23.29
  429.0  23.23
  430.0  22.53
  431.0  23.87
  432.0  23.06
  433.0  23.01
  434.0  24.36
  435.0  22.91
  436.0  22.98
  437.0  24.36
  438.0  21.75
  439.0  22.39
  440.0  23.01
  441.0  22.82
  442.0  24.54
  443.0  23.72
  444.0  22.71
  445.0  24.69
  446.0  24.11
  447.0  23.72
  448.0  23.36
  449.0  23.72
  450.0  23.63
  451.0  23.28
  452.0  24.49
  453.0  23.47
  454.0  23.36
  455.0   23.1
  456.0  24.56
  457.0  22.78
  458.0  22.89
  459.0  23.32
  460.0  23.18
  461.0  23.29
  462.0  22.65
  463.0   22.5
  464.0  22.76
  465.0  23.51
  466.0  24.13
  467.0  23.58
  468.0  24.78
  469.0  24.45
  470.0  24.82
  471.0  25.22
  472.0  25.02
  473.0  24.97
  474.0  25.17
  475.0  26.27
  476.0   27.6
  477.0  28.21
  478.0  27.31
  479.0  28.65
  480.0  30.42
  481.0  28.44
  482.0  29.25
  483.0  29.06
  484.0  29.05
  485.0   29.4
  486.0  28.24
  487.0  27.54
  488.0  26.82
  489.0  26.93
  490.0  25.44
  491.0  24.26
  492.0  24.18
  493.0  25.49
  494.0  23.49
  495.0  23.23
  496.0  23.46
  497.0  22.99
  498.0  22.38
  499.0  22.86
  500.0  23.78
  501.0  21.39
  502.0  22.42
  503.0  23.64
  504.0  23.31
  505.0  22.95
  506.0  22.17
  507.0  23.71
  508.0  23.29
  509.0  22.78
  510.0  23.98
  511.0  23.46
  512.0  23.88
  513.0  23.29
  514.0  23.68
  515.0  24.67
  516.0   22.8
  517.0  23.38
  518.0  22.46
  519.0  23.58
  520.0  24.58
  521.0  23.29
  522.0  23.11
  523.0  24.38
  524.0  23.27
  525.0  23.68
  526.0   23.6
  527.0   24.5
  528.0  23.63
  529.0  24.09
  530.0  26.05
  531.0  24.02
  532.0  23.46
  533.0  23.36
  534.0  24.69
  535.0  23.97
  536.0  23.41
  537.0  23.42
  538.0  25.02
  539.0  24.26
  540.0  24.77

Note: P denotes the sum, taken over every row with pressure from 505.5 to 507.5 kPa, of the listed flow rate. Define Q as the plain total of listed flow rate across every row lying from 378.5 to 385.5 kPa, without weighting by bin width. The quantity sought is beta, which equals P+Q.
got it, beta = 215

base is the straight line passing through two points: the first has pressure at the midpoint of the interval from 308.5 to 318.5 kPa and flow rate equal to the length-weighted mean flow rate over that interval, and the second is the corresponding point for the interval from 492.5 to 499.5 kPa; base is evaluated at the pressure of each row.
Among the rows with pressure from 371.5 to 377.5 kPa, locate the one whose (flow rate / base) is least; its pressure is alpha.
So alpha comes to 376.0 kPa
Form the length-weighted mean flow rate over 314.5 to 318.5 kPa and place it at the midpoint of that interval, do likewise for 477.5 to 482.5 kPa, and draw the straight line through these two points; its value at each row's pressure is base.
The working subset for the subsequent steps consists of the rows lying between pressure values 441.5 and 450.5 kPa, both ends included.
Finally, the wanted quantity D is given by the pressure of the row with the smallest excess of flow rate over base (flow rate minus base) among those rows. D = 444.0 kPa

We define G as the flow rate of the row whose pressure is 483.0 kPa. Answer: 29.06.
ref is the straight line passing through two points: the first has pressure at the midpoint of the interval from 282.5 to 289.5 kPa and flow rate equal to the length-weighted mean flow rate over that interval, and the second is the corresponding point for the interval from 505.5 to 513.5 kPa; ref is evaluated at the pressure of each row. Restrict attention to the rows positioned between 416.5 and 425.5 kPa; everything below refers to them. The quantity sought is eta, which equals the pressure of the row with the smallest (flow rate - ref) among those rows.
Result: 418.0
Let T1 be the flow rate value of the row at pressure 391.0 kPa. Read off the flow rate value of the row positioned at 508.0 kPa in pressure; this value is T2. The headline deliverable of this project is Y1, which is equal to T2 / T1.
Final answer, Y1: 0.97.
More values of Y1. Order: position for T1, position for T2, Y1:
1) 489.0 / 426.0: 0.85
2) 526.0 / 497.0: 0.97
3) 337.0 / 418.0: 0.95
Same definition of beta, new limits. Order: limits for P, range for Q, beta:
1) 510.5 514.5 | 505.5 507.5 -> 140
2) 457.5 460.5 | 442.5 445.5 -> 141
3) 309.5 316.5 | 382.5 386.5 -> 258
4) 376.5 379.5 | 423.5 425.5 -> 118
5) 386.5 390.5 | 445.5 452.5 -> 262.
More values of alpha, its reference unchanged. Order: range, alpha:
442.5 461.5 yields 444.0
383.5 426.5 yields 426.0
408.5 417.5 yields 417.0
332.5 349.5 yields 349.0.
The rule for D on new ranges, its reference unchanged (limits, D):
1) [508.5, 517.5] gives 516.0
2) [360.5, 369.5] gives 361.0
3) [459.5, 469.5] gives 463.0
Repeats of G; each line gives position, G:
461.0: 23.29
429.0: 23.23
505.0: 22.95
